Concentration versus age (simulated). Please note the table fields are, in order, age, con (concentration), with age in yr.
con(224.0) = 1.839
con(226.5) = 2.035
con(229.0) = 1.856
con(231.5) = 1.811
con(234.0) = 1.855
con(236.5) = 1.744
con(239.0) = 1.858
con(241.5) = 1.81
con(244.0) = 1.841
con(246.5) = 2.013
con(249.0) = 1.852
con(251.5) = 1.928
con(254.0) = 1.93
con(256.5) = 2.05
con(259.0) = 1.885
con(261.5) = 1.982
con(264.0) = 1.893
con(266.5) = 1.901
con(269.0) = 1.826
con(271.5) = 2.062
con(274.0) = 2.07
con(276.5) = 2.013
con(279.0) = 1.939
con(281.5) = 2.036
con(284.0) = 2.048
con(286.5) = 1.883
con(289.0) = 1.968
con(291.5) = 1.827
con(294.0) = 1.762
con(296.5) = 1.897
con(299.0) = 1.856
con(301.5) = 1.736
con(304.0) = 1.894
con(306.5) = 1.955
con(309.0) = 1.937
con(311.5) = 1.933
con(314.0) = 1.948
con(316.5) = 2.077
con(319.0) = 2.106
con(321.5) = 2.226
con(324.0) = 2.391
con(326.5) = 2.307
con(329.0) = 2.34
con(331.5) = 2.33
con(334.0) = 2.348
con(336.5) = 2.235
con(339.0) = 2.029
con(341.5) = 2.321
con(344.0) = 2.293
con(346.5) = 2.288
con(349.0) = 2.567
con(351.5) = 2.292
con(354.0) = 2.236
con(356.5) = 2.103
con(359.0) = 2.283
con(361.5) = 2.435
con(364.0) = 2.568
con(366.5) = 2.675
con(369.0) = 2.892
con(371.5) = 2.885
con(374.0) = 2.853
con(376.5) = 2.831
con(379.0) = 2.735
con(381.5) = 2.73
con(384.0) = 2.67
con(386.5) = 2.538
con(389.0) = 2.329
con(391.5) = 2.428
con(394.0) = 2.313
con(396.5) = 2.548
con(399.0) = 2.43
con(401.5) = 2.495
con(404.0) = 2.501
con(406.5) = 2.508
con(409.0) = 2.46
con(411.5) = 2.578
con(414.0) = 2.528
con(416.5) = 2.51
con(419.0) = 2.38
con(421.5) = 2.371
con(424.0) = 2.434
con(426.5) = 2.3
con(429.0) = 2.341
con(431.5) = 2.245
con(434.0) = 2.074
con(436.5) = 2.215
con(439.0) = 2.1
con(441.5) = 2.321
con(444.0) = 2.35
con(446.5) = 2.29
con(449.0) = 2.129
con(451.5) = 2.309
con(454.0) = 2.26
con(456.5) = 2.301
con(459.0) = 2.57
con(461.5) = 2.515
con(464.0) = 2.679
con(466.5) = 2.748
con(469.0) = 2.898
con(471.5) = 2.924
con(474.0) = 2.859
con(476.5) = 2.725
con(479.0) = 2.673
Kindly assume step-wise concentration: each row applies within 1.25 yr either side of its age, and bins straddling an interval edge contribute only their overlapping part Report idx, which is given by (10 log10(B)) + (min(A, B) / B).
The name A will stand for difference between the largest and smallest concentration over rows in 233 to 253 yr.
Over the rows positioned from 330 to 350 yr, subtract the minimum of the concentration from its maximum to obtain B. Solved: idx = -2.2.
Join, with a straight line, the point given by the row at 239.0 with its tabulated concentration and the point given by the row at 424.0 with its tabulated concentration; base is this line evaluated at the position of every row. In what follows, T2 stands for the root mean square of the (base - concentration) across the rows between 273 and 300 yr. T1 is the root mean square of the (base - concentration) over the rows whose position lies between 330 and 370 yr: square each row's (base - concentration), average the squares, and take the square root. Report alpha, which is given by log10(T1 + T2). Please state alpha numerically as -0.41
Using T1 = 0.25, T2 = 0.135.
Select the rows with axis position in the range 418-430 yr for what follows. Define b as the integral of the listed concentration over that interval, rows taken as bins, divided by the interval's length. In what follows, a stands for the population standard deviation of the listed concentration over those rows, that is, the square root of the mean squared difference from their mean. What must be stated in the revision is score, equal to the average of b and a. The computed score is 1.20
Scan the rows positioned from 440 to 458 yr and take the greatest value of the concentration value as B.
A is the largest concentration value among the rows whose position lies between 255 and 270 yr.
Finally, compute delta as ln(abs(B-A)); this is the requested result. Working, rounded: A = 2.05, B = 2.35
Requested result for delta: -1.2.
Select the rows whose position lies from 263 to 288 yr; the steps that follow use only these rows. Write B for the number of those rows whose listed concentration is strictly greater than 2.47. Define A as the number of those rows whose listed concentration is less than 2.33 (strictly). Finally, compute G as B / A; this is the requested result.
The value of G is 0.00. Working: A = 10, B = 0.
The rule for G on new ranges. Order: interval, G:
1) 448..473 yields 1.50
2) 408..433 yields 1.50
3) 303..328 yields 0.00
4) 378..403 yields 3.00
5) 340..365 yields 0.29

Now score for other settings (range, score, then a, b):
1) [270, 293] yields 1.03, 0.080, 2.0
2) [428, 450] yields 1.16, 0.100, 2.2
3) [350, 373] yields 1.38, 0.270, 2.5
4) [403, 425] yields 1.27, 0.065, 2.5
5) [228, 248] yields 0.96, 0.072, 1.8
